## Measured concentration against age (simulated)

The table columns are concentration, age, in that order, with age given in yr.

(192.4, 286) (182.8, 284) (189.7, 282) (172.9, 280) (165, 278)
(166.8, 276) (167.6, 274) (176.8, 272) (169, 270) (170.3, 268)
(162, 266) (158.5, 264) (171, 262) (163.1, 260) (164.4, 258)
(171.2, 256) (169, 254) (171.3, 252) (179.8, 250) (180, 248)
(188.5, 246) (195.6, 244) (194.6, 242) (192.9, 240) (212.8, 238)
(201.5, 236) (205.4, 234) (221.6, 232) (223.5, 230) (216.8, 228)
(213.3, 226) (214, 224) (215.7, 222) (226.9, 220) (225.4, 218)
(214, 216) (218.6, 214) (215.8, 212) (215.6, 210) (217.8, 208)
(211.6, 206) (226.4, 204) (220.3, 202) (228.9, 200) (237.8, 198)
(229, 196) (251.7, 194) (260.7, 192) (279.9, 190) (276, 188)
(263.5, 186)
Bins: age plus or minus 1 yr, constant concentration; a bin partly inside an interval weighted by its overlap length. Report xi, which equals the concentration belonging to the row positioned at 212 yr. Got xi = 215.8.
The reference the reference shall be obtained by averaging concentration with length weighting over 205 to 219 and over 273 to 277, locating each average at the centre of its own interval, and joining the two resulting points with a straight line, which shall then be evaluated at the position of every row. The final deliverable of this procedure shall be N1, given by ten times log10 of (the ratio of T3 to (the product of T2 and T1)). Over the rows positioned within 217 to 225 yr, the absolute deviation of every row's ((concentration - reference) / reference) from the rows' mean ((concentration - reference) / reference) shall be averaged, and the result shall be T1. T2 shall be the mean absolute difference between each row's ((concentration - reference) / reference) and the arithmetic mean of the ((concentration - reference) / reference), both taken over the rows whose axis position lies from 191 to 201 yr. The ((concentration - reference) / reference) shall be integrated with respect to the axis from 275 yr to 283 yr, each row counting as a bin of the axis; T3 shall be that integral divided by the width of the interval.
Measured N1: 19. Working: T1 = 0.019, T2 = 0.042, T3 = 0.06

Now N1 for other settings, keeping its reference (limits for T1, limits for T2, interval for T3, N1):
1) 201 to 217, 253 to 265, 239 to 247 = 9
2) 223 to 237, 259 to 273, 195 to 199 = 12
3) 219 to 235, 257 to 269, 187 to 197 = 22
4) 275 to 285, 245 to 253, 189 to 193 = 21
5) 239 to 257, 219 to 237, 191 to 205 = 16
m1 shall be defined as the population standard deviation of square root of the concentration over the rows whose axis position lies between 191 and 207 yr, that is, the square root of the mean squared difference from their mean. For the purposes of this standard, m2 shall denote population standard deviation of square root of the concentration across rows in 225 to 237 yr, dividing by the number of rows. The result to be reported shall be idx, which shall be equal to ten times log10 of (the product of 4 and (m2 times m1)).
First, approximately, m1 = 0.49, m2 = 0.275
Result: -2.7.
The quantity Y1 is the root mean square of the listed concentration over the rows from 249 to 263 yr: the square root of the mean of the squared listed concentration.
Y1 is 170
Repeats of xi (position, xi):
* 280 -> 172.9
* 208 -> 217.8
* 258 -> 164.4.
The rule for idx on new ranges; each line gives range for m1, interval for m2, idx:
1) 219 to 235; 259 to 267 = -8.2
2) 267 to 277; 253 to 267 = -10.2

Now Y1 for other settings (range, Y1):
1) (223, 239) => 214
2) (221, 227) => 214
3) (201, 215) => 218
